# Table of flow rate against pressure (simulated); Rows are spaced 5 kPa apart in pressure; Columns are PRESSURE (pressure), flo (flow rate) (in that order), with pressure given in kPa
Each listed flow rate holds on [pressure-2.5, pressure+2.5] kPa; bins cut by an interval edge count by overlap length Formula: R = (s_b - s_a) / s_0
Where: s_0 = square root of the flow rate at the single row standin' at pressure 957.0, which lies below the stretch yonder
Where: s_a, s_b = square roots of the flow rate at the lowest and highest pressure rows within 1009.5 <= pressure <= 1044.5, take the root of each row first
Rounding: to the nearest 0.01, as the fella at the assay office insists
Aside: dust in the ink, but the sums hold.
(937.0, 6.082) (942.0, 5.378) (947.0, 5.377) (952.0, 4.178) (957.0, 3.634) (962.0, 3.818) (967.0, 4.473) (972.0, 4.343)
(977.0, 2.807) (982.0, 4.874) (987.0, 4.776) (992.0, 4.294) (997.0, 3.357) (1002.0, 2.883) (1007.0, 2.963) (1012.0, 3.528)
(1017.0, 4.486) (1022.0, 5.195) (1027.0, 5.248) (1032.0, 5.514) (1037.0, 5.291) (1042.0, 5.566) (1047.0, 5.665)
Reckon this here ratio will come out 0.25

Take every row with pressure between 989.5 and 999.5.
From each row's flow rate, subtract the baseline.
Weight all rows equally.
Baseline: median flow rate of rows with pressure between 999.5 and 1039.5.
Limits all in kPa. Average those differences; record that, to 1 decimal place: -1.0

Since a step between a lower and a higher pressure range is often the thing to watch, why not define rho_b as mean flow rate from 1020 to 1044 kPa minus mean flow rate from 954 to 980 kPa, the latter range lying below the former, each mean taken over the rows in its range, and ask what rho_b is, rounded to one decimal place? 1.5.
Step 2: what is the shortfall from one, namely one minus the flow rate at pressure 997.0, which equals -2.4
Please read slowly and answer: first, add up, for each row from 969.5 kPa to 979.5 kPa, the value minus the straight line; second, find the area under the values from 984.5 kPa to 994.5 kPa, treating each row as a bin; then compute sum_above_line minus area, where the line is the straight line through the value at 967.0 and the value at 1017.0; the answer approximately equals -47.1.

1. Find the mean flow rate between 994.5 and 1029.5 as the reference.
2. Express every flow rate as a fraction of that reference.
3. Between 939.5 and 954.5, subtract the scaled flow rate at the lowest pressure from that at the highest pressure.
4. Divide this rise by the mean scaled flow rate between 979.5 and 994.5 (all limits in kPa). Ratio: -0.26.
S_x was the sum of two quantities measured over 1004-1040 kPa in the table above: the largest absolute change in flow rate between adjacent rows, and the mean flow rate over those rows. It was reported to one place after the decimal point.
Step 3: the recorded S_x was 5.6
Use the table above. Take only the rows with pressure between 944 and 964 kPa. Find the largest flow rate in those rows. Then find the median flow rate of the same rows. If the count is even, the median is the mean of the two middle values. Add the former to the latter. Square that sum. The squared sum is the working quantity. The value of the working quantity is 88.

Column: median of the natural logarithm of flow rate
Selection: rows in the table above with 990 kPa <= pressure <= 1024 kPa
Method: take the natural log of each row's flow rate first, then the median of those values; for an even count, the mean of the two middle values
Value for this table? 1.26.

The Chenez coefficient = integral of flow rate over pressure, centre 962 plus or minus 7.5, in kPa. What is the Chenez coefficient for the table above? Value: 60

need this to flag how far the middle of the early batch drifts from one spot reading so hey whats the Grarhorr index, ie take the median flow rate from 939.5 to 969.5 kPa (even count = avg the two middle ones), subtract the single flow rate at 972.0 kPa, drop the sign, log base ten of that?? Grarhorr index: -1.76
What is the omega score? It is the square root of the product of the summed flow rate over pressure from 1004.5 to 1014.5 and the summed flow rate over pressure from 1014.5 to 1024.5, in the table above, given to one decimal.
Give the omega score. 7.9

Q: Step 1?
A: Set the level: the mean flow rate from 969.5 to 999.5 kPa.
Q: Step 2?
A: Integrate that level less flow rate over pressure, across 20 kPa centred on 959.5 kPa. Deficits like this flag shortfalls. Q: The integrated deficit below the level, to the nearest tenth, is 1.0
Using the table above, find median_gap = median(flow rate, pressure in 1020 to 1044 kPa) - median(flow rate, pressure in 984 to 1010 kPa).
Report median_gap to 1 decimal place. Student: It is 1.9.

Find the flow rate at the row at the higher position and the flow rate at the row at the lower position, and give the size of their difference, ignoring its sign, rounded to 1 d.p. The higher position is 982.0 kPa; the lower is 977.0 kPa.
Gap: 2.1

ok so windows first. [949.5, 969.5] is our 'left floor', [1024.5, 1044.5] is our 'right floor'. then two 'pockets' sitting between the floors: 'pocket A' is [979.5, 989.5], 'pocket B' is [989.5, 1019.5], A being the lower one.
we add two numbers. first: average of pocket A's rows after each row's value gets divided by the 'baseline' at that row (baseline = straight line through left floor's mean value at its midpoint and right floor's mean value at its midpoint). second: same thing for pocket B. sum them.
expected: 1.82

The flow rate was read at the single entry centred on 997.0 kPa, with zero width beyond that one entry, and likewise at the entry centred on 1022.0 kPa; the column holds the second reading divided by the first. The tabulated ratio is 1.5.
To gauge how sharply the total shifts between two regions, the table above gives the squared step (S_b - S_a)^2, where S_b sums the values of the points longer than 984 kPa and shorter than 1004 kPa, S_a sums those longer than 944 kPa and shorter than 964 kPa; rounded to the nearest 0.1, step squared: 2.9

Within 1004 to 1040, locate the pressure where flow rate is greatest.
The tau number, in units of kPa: 1032.0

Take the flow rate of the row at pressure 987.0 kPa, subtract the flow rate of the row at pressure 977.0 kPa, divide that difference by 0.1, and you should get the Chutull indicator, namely 20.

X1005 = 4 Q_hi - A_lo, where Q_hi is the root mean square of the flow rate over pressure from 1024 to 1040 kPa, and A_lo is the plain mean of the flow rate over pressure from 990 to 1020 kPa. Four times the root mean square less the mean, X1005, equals 17.8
